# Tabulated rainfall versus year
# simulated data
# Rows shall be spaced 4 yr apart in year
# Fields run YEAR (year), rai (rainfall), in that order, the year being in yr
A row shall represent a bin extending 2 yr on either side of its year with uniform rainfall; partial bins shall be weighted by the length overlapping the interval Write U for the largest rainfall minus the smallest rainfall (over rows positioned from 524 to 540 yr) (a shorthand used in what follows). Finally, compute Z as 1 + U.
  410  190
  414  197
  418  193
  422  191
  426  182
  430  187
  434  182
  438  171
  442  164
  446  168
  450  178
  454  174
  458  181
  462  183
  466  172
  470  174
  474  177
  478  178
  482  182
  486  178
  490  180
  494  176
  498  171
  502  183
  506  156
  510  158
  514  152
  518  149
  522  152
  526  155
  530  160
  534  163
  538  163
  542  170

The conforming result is 9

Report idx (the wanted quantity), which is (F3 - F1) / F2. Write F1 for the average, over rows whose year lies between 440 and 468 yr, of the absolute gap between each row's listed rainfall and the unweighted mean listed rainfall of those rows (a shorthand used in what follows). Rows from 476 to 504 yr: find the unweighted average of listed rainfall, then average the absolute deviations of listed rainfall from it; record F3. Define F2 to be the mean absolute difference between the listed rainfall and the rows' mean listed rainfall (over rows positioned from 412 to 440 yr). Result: -0.38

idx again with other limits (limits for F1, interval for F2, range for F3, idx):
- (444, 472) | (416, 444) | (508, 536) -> -0.02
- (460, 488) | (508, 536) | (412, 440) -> 0.93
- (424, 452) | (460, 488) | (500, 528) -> 0.03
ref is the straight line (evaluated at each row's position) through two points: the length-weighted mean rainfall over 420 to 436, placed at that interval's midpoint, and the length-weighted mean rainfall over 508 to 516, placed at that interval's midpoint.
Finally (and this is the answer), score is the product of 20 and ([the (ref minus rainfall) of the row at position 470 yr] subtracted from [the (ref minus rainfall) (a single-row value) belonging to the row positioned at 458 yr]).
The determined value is -53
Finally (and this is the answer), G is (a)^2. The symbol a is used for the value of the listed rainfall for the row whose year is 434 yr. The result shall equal 33124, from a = 182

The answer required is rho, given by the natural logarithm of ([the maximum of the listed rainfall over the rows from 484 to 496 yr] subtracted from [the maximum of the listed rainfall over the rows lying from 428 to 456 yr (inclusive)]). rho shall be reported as 1.9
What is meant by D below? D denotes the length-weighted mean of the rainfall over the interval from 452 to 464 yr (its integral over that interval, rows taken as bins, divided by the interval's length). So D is 179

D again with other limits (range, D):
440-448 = 166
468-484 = 178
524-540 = 160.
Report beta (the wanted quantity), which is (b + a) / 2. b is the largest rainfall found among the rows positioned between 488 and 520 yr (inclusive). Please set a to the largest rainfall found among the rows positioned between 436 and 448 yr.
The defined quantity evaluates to 177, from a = 171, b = 183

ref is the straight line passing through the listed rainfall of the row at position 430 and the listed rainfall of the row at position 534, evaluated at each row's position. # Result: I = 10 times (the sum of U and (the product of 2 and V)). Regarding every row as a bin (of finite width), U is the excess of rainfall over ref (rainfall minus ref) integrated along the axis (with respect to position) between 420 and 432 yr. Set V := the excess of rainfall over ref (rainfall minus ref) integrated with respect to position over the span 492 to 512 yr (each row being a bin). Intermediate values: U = -15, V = -32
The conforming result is -785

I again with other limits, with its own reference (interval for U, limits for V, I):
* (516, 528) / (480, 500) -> 46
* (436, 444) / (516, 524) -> -3892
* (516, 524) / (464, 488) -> -1043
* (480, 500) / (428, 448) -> -3452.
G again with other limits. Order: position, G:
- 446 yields 28224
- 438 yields 29241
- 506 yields 24336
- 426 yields 33124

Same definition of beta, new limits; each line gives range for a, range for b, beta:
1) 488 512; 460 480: 183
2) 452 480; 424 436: 185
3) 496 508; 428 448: 185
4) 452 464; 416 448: 188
